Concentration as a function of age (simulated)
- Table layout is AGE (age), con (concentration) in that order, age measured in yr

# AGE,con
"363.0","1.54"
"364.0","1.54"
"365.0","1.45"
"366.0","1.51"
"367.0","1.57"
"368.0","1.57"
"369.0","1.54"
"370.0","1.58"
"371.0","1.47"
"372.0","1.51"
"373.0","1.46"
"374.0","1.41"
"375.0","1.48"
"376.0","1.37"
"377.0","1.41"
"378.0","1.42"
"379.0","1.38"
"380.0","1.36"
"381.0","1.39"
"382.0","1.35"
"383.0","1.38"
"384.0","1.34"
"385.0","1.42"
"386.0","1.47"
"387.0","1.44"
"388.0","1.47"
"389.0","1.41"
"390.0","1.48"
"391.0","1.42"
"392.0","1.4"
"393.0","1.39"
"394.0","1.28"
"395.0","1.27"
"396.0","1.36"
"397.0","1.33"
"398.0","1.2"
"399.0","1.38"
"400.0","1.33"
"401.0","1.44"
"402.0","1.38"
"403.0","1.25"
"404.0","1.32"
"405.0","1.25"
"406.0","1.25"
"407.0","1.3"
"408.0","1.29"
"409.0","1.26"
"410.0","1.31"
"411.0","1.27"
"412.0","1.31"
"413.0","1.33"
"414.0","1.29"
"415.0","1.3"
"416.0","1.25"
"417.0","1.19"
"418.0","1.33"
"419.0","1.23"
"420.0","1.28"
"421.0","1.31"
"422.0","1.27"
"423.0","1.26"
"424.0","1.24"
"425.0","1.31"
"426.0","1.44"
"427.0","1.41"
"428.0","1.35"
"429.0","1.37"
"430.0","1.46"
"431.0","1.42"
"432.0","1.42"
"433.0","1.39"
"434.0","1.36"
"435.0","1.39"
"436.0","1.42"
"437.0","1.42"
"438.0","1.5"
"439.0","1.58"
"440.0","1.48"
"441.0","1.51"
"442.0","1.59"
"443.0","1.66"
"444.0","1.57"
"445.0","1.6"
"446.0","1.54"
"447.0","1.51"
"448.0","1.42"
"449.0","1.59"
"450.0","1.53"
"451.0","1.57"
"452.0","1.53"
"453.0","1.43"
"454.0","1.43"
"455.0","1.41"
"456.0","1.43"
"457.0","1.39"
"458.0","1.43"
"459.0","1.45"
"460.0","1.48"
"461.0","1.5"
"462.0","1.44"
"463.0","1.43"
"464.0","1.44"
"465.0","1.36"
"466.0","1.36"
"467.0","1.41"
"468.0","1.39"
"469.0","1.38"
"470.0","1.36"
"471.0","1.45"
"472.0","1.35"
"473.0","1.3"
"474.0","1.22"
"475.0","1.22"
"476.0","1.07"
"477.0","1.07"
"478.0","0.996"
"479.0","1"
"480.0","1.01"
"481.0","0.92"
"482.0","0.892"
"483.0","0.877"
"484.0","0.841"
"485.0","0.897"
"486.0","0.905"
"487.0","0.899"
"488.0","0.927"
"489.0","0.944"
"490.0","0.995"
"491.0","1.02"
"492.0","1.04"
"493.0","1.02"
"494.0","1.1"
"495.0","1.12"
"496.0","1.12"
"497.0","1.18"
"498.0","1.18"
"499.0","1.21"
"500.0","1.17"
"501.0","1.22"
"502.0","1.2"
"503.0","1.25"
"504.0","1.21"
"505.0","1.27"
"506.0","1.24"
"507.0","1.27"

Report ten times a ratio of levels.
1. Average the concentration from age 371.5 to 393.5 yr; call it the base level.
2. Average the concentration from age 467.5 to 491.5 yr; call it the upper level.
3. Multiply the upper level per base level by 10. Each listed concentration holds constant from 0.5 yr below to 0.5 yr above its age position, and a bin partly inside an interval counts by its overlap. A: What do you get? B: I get 7.6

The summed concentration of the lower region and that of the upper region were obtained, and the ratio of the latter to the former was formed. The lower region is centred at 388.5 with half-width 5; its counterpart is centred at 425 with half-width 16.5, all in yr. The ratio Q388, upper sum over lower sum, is 3.1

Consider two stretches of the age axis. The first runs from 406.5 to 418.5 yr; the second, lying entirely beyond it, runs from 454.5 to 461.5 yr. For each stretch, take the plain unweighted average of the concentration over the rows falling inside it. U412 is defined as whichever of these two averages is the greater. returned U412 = 1.44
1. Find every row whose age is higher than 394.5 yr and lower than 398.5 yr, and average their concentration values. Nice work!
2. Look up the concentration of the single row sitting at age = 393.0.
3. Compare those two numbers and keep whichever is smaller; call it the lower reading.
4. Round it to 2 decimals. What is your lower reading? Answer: 1.29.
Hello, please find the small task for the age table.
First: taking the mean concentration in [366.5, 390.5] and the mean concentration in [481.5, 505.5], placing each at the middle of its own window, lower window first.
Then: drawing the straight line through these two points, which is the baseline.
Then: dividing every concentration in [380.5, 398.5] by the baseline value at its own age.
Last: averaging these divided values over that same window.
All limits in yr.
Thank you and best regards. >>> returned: 0.98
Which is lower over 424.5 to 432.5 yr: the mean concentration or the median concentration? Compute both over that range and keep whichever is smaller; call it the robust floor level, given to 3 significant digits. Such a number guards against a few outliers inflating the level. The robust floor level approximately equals 1.40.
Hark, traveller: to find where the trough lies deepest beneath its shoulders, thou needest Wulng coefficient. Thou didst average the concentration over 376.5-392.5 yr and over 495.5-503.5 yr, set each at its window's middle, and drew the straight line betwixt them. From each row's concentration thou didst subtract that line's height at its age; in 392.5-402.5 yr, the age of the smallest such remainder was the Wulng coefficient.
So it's 398.0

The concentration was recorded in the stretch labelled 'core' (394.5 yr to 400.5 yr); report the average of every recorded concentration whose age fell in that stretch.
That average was 1.31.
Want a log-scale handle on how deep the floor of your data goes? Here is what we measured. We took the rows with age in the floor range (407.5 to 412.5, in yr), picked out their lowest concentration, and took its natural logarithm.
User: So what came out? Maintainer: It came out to 0.23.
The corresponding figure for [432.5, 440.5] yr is 0.31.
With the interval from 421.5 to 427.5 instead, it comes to 0.22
